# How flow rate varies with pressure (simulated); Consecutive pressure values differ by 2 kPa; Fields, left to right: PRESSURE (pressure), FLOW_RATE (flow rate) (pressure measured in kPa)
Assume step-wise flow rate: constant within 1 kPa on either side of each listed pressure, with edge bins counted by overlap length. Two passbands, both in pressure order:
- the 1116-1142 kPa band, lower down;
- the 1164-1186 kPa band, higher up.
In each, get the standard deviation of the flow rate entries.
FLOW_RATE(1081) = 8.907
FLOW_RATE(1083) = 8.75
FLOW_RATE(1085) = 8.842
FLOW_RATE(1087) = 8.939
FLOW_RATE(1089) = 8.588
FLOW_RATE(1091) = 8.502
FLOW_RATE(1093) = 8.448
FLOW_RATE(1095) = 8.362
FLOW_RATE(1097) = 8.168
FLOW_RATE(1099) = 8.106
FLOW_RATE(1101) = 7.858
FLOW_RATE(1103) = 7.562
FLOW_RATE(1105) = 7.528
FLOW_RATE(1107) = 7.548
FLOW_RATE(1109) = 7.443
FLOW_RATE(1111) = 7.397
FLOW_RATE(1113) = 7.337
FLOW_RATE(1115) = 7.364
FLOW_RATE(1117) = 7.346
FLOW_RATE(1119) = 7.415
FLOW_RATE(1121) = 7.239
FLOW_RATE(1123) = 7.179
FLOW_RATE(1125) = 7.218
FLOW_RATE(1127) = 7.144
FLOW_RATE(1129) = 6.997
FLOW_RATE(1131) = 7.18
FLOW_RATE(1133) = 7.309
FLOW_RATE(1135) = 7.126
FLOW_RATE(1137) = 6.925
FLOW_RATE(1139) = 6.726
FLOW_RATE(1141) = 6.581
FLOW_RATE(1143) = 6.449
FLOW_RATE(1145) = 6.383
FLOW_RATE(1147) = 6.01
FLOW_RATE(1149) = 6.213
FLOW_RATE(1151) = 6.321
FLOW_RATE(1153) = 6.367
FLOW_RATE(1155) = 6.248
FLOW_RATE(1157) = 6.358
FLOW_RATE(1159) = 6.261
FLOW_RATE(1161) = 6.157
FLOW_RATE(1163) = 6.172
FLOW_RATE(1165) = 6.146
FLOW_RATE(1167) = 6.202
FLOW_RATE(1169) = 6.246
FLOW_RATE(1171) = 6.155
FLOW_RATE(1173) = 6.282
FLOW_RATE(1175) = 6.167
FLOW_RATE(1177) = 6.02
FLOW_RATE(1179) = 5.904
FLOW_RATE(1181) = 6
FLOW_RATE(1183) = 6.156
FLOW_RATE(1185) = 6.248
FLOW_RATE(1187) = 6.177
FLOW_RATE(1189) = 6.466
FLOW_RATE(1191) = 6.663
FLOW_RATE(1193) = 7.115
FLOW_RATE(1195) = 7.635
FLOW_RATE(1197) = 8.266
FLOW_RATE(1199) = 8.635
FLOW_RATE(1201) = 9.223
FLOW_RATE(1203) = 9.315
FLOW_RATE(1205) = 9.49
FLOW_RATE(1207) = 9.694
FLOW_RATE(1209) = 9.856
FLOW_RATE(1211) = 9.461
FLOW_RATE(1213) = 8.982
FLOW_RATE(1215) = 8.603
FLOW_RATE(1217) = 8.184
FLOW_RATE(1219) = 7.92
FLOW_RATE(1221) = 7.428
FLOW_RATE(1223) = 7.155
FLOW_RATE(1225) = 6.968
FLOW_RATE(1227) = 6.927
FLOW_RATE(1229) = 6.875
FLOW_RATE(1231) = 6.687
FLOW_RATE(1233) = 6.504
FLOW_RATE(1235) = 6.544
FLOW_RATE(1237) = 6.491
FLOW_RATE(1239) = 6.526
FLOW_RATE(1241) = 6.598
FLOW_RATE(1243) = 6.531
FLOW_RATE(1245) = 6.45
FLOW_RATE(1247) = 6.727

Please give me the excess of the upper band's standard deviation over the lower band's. -0.12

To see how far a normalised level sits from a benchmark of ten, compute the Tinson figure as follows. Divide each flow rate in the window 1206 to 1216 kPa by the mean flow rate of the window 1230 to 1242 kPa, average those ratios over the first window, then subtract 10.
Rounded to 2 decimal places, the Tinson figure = -8.58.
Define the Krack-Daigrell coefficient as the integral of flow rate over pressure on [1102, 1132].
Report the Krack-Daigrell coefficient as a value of 220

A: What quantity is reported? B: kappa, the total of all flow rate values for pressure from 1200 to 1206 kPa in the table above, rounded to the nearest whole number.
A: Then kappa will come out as 28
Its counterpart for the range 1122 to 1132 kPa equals 36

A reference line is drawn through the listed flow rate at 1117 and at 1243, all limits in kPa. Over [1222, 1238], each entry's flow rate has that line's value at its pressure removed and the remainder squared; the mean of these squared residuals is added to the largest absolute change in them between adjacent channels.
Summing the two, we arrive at 0.2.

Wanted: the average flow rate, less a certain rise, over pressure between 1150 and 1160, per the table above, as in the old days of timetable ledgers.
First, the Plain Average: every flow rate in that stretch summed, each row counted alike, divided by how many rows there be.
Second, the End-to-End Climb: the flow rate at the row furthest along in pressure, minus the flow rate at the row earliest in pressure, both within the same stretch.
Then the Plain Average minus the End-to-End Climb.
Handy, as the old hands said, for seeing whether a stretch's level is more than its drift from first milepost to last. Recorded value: 6.37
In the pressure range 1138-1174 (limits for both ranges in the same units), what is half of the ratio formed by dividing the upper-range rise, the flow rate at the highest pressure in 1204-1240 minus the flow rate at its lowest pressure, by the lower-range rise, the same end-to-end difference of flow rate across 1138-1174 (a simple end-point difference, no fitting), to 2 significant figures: 3.3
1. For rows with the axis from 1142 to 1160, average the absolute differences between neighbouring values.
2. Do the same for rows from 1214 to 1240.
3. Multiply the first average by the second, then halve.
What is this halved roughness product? 0.013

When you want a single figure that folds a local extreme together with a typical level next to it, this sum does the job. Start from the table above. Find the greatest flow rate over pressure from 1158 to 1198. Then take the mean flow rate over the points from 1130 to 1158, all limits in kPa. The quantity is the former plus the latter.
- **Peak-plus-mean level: 14.9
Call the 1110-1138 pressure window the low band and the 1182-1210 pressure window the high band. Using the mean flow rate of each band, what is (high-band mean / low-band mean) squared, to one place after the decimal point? 1.2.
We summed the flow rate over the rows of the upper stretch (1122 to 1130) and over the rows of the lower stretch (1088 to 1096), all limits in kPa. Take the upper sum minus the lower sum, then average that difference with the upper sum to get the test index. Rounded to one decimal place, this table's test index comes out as 11.6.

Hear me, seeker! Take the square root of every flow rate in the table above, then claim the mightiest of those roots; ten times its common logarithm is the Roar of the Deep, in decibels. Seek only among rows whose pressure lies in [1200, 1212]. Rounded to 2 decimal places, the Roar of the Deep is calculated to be 4.97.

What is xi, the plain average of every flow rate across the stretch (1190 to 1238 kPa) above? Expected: 7.9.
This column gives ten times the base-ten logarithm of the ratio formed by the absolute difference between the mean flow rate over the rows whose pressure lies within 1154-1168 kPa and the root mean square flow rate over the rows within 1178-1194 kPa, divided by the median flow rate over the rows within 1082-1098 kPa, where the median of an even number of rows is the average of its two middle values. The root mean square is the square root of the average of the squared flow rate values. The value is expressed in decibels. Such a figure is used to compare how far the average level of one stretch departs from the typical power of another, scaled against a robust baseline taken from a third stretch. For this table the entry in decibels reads -18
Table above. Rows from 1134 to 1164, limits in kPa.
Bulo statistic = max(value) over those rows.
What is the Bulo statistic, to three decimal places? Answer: 7.126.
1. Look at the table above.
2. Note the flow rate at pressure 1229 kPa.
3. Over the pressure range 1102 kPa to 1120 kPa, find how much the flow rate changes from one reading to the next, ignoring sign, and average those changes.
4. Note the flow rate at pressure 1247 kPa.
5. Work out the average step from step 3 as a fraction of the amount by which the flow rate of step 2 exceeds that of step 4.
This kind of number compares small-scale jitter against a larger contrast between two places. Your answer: 0.32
